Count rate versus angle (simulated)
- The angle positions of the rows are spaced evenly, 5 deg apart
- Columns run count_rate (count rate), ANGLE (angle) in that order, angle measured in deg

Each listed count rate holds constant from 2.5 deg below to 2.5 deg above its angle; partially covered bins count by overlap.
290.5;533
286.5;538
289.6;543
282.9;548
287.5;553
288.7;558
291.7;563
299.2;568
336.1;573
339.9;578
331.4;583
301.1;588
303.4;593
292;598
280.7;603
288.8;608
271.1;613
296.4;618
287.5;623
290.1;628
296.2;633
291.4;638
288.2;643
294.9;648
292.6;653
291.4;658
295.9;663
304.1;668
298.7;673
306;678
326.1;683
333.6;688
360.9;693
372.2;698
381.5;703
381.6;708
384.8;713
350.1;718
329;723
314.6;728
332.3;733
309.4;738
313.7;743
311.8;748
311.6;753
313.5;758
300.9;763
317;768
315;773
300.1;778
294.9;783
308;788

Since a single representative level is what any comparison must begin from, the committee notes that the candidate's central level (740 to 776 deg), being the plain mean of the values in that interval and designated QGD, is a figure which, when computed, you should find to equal 312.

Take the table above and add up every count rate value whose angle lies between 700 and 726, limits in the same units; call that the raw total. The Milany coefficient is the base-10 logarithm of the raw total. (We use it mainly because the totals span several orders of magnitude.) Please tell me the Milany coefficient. 3.26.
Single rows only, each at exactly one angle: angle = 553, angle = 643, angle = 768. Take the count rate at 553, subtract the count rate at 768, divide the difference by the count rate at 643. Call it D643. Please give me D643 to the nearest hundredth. -0.10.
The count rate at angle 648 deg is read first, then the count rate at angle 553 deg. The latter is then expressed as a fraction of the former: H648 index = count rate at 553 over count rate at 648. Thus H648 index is 0.97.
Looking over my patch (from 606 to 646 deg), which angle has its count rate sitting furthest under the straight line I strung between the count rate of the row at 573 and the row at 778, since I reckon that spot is 613 deg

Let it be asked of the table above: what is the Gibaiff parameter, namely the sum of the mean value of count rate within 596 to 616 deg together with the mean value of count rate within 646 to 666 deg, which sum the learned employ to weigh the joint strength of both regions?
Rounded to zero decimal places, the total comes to 577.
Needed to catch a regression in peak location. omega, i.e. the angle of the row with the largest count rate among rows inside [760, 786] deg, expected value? 768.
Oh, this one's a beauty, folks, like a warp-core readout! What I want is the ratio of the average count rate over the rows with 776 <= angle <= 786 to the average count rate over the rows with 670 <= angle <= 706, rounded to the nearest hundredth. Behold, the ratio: 0.88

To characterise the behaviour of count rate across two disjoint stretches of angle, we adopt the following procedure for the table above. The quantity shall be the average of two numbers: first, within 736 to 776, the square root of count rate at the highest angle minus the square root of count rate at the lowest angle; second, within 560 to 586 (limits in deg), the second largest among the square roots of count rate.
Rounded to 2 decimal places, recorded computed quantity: 9.25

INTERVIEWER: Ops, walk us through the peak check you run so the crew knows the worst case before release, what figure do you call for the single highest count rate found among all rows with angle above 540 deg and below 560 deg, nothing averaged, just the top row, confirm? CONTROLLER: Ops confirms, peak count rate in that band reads 289.6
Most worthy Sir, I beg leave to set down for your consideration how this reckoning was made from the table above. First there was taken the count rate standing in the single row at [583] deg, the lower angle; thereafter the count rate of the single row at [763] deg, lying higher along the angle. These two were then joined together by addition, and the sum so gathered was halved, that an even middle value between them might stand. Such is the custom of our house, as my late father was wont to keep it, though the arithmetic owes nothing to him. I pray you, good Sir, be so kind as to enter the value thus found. 316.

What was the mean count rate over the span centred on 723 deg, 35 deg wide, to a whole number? 343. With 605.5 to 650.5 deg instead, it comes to 289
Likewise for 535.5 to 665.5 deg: 296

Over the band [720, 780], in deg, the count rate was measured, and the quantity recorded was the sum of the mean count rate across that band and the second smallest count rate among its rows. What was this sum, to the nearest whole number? 615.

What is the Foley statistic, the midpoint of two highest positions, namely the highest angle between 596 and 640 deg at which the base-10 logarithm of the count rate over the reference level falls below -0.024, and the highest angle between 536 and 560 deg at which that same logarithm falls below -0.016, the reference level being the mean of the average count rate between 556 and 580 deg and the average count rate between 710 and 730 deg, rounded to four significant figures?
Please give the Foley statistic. 598.0 deg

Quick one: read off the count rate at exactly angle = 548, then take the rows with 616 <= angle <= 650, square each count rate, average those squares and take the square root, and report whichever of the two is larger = 292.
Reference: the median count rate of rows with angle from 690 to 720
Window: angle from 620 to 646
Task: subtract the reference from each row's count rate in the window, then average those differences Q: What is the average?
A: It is -86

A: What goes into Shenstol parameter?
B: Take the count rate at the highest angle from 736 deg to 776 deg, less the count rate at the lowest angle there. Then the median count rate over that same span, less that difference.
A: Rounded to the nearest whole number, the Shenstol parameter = 307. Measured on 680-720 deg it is 343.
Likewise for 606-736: 258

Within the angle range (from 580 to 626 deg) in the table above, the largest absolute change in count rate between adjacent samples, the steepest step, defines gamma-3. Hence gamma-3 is 30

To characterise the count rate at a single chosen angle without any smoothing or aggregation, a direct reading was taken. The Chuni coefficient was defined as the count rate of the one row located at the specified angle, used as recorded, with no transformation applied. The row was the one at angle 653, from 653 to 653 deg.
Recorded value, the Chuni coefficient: 292.6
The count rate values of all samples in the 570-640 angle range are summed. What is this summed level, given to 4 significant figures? 4206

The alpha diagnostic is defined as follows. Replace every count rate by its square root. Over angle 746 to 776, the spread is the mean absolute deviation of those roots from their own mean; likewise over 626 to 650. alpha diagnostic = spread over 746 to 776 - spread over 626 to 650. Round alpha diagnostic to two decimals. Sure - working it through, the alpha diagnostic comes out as 0.02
